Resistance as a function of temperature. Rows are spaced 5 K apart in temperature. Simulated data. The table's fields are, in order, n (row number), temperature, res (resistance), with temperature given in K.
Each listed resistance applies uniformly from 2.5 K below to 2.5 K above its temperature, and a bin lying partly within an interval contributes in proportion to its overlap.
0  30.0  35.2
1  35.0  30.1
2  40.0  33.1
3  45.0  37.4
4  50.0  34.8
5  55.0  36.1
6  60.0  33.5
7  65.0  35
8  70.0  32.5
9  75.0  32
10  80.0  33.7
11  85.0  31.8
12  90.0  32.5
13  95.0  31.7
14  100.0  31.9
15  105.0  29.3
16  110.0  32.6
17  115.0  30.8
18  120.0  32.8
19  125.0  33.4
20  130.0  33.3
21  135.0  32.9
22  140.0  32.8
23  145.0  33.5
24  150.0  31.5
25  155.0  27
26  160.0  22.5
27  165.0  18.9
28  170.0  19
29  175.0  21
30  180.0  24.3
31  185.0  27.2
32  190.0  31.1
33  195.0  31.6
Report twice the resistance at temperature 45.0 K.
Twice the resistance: 75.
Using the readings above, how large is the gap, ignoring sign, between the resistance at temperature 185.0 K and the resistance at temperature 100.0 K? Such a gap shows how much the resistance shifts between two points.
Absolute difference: 5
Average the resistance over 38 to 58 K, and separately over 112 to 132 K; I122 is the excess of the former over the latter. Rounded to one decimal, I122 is 2.8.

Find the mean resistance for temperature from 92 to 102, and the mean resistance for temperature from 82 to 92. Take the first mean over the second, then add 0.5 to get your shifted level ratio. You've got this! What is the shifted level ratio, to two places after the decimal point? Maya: 1.49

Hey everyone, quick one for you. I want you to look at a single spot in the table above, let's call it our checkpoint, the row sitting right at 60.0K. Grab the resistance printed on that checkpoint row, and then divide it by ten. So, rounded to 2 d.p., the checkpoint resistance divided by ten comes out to 3.35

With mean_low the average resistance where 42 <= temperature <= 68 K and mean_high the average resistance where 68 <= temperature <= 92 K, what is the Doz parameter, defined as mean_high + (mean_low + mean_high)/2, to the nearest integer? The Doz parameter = 66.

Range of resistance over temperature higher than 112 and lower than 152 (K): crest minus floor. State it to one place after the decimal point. 2.7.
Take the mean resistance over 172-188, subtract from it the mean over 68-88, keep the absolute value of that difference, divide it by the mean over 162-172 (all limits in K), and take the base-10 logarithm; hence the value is -0.36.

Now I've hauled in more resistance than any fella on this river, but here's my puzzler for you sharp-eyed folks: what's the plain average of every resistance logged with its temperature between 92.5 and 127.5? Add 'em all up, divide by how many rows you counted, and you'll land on 31.8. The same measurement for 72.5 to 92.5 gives 32.5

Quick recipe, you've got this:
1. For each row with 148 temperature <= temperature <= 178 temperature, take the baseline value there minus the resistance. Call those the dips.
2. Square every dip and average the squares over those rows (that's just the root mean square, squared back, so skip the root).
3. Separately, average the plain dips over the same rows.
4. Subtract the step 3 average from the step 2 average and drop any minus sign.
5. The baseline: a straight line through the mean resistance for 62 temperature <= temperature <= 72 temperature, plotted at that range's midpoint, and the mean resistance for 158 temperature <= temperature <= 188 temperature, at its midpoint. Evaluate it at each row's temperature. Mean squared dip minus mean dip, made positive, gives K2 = 14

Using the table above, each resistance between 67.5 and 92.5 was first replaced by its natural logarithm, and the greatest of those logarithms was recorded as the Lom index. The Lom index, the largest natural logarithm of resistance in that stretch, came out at 3.52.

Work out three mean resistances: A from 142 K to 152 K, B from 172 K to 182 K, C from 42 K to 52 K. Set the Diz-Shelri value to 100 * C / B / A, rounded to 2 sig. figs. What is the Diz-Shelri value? 4.9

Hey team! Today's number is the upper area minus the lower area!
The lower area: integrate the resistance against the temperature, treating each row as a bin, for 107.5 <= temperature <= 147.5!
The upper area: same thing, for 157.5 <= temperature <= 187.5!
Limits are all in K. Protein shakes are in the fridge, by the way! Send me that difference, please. -646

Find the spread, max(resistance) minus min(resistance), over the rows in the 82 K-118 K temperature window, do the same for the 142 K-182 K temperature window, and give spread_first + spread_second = 18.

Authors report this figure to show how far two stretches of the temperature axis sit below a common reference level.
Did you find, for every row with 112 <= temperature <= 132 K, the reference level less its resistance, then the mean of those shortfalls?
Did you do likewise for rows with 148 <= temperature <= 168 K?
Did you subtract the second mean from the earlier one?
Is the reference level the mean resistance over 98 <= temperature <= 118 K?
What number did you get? -8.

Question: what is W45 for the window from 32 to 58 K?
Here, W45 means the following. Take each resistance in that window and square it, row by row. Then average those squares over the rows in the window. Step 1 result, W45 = 1183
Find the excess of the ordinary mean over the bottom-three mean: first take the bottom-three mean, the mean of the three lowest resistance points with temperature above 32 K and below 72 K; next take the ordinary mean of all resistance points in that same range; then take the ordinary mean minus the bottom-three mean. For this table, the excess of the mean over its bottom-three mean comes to 2.2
